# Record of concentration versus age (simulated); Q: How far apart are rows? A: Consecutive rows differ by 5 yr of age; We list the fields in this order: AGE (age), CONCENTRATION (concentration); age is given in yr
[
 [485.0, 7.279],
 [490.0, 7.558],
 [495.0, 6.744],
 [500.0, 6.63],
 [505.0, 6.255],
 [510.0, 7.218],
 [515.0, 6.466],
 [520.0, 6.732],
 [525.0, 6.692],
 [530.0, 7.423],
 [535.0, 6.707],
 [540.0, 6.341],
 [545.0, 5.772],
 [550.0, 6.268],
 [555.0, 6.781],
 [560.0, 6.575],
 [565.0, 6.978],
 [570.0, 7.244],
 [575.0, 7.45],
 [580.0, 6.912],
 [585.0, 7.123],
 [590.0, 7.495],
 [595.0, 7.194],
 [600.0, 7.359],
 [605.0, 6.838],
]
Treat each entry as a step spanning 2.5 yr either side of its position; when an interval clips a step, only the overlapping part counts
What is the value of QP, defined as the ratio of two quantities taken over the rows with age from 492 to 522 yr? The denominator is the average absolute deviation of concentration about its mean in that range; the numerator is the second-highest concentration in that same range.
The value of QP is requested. 30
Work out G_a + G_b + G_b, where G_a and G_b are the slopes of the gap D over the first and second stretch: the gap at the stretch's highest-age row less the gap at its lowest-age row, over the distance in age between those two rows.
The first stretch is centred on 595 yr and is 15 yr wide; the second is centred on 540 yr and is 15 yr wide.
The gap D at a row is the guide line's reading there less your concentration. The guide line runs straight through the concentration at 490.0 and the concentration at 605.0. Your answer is 0.18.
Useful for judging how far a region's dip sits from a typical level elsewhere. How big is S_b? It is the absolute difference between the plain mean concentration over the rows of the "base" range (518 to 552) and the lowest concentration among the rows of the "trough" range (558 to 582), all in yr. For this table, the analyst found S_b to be 0.01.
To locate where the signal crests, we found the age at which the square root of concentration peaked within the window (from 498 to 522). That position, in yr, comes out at 510.0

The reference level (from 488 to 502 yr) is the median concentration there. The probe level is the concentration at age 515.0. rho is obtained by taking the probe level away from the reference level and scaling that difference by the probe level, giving 0.04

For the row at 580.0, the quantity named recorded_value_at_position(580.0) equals 6.912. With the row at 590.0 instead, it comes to 7.495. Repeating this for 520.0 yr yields 6.732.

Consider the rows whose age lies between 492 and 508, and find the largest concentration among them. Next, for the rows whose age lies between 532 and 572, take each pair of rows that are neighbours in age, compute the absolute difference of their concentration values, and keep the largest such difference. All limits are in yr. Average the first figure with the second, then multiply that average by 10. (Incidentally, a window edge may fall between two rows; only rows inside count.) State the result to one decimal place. 36.6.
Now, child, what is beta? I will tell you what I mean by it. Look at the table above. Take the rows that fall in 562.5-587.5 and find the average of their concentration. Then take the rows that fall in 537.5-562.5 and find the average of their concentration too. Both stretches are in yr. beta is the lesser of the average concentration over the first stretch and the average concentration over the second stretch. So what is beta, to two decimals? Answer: 6.35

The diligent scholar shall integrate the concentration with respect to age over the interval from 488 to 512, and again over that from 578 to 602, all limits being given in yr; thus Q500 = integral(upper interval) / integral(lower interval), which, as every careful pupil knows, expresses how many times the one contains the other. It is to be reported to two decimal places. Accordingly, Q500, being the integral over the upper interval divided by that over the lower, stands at 1.05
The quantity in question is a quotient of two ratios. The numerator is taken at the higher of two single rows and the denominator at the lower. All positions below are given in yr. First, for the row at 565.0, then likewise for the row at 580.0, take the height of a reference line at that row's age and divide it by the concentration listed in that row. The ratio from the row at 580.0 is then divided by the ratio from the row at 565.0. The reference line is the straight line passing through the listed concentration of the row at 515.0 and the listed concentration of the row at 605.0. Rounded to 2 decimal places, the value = 1.02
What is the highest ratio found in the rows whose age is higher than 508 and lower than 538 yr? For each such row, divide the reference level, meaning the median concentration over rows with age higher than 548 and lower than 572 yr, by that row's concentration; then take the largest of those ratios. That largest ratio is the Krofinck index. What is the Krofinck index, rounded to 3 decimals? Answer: 1.049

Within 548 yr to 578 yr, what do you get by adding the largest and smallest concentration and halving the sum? 6.86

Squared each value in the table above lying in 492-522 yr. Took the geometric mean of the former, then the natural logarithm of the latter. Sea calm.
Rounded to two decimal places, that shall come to 3.79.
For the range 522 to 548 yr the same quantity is 3.76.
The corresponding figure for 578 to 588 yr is 3.90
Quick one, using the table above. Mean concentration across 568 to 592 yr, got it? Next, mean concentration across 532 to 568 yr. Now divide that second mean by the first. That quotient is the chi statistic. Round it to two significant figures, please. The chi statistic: 0.90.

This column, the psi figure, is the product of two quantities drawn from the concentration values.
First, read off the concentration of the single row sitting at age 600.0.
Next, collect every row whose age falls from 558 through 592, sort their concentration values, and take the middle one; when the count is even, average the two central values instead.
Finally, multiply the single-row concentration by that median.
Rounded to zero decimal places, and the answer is 52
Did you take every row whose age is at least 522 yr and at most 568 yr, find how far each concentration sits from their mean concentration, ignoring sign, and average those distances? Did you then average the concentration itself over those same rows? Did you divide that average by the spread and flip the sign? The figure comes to -19.8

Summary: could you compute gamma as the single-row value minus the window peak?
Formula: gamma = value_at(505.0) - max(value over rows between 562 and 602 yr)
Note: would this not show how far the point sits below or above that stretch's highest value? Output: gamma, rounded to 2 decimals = -1.24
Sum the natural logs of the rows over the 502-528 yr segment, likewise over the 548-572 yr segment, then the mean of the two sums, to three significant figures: 9.52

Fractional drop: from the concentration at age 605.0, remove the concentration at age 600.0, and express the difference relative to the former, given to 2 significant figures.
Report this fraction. -0.076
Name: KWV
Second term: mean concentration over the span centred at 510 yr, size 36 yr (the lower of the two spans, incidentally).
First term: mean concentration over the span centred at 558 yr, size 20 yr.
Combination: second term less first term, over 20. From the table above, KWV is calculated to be 0.001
